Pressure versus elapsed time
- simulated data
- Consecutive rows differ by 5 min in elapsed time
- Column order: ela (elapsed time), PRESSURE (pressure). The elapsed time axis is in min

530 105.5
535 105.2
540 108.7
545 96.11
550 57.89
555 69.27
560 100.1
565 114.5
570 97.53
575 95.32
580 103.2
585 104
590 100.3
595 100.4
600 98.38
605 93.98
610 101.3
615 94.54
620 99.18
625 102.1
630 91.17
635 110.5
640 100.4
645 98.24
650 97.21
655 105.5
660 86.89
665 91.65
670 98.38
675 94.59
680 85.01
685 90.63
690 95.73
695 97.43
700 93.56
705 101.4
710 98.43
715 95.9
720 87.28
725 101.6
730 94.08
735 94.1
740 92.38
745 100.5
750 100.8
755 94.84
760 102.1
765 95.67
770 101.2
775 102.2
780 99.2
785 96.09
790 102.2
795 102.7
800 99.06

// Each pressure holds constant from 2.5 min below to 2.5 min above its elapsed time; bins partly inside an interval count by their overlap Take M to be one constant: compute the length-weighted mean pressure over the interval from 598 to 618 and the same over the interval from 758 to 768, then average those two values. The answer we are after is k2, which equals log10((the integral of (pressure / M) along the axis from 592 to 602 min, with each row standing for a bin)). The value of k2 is 1.01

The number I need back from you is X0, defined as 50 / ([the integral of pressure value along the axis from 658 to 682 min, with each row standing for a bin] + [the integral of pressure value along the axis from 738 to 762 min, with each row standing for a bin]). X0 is 0.0110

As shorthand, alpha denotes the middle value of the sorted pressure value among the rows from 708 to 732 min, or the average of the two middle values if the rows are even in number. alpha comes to 95.9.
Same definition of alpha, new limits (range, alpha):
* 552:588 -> 100.1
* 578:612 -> 100.4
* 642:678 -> 97.2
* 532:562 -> 98.1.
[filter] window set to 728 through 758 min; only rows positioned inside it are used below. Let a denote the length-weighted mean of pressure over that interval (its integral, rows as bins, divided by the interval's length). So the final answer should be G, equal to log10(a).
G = 1.983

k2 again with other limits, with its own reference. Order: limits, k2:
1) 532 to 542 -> 1.04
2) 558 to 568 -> 1.04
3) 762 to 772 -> 1.00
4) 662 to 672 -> 0.98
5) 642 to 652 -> 1.00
